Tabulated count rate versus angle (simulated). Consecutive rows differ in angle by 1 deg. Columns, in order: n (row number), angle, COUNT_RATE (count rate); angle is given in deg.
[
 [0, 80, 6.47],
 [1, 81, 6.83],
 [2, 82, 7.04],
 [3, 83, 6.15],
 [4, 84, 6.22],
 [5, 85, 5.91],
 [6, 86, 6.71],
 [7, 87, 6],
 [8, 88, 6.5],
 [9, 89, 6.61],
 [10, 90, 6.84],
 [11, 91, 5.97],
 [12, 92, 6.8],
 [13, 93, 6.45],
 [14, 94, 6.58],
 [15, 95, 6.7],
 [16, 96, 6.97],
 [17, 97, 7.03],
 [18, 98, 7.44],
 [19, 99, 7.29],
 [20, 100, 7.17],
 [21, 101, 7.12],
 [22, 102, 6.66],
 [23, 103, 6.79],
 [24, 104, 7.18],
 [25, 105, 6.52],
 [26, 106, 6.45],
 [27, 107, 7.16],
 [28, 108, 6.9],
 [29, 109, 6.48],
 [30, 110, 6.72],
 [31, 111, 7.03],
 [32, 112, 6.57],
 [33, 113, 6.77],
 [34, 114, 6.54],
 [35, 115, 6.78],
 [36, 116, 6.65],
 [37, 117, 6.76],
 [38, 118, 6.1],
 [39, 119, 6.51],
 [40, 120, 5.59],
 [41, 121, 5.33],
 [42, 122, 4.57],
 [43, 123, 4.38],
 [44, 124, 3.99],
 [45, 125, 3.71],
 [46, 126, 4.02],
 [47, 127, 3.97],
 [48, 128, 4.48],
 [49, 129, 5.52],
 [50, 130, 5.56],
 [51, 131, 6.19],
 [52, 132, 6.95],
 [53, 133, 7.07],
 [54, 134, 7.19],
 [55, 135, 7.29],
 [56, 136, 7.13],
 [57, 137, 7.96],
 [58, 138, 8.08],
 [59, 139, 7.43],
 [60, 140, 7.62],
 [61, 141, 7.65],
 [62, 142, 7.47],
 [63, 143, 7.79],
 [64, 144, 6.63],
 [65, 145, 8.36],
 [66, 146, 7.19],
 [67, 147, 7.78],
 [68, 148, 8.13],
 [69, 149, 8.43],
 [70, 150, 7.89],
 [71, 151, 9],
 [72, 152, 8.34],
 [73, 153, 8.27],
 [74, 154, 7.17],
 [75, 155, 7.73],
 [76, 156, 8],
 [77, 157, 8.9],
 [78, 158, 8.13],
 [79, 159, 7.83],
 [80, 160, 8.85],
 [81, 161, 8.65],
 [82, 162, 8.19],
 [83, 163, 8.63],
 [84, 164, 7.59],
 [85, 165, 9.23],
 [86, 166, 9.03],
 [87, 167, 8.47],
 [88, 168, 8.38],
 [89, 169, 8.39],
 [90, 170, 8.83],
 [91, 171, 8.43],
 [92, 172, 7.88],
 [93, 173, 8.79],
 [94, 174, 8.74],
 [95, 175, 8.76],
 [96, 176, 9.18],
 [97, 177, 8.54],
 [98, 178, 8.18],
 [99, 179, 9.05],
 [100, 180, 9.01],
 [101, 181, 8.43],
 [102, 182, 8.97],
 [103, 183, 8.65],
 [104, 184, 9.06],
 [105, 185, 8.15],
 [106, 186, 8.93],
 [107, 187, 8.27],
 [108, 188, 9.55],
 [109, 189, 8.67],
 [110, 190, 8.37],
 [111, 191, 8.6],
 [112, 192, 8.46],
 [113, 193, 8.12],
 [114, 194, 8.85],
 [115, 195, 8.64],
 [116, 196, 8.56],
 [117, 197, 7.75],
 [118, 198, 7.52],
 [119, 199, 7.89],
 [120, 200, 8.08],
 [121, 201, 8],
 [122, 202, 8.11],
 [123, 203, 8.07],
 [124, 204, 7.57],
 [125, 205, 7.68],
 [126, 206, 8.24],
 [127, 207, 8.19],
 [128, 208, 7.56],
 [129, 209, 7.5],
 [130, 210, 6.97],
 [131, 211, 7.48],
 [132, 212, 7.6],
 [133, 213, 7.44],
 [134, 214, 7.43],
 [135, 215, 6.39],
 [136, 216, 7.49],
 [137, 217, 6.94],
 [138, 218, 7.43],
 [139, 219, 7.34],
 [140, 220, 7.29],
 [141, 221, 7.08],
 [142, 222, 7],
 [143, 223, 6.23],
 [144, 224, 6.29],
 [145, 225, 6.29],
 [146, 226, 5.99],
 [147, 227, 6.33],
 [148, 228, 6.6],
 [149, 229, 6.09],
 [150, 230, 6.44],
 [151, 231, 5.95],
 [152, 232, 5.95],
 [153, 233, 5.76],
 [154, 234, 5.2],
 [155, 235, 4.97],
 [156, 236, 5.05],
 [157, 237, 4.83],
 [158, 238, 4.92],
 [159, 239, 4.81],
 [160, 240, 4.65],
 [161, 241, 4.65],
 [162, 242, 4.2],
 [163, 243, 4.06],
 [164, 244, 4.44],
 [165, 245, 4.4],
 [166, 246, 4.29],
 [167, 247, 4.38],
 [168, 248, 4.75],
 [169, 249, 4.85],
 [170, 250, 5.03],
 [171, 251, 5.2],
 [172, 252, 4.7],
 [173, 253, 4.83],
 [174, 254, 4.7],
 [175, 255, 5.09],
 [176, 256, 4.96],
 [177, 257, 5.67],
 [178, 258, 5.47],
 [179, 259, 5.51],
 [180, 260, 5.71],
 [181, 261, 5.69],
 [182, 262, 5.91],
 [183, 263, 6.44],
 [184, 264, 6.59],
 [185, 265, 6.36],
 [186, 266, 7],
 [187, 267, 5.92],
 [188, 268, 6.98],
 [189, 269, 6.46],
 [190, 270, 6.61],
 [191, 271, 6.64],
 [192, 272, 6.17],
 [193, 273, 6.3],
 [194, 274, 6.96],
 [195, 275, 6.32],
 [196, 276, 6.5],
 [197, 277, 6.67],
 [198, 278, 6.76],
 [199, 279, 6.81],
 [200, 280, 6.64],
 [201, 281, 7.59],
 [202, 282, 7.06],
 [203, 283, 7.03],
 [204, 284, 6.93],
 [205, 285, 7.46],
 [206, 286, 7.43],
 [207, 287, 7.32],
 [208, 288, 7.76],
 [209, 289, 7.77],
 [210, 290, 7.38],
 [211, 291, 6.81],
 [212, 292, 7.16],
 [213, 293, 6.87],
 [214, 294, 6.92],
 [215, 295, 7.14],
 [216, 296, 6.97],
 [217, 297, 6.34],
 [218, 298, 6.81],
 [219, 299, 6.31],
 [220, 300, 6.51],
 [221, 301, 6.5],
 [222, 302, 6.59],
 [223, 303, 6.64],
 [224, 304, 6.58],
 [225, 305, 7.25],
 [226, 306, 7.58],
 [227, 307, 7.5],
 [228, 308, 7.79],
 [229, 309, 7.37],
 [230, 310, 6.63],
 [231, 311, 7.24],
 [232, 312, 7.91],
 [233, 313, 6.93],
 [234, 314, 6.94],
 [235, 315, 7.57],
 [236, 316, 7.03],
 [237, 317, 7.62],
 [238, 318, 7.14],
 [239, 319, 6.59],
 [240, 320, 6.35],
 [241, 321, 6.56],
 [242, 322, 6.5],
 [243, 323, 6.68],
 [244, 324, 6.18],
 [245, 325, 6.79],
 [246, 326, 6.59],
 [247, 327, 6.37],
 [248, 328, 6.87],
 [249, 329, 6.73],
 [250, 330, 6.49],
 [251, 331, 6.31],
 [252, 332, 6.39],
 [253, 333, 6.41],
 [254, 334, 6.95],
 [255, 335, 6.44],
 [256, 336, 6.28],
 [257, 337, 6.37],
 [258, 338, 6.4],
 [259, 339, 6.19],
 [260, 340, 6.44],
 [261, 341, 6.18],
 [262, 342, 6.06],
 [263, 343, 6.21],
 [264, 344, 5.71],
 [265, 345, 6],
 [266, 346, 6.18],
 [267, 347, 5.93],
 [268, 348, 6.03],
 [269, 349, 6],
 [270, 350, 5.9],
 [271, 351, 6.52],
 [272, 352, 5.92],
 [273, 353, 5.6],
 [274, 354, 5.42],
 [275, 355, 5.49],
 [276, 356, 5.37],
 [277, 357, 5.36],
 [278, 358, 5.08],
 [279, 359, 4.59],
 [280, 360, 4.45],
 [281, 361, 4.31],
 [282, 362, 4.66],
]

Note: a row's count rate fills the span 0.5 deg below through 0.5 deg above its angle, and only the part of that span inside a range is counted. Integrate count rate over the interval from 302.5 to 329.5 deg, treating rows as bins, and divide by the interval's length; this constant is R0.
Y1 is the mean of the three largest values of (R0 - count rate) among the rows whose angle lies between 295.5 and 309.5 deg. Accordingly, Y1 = 0.58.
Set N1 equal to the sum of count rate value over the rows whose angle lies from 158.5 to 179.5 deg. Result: 180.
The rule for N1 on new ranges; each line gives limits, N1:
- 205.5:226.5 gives 150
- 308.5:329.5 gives 145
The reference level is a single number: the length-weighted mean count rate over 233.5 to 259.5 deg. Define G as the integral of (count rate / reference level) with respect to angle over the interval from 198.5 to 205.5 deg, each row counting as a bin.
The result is 11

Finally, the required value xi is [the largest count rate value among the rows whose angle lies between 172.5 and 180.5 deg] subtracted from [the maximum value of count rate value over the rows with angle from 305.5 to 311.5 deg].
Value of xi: -1.4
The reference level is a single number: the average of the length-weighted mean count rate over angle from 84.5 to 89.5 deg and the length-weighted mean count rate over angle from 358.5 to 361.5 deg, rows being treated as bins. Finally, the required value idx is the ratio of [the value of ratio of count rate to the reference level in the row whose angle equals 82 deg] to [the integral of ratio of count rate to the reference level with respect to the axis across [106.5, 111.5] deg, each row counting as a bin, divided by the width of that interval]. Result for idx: 1.03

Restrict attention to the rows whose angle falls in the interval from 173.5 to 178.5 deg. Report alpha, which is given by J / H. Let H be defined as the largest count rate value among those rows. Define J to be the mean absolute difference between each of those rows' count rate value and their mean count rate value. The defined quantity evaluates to 0.028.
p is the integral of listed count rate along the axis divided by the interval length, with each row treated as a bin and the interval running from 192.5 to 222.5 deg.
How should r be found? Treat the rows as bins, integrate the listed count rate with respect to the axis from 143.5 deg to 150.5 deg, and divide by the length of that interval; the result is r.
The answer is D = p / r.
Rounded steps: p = 7.67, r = 7.8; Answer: 0.99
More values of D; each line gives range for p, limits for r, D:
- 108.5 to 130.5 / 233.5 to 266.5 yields 1.10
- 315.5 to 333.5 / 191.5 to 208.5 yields 0.82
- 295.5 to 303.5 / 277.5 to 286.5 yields 0.93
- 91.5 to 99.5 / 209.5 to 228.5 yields 1.00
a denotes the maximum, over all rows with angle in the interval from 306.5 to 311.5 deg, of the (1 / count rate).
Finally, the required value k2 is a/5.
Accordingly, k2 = 0.0302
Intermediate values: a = 0.151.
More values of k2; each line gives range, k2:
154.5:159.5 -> 0.0259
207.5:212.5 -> 0.0287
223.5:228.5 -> 0.0334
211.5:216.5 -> 0.0313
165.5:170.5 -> 0.0239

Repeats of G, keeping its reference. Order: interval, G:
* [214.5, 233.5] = 26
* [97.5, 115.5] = 26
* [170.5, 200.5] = 53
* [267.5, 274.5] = 10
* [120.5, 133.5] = 14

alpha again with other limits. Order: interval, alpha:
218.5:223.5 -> 0.041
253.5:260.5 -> 0.058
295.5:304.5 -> 0.022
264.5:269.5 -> 0.051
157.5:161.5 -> 0.044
